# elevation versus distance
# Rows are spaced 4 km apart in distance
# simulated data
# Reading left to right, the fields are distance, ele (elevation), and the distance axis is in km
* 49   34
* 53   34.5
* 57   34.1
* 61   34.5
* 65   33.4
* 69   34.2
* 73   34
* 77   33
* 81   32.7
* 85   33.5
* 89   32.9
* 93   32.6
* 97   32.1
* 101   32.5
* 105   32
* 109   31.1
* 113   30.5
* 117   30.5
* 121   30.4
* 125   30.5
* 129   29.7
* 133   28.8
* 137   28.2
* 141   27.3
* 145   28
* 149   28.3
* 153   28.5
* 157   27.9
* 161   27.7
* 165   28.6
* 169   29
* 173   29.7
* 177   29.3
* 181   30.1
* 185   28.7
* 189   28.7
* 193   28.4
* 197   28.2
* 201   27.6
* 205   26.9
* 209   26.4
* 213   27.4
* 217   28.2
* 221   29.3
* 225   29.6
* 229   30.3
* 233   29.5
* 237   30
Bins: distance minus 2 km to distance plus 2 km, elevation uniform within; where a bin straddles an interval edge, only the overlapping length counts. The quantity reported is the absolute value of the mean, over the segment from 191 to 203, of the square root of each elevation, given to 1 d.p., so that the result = 5.3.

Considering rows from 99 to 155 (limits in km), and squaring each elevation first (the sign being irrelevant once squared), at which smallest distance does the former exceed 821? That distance 101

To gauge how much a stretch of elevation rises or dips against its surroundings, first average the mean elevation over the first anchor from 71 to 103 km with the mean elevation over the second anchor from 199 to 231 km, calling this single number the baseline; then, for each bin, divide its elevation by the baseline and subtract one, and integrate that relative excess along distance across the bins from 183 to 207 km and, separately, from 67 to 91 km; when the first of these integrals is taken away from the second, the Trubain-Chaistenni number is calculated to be 4.2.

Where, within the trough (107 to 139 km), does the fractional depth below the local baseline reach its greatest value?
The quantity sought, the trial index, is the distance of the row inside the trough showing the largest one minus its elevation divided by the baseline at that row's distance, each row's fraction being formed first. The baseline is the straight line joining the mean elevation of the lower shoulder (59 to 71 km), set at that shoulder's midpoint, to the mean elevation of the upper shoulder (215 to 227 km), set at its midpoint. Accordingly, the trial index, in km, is 137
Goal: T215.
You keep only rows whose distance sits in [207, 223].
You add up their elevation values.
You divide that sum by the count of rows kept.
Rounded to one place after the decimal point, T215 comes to 27.8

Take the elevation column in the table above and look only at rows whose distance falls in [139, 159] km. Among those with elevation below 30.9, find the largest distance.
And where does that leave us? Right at 157 km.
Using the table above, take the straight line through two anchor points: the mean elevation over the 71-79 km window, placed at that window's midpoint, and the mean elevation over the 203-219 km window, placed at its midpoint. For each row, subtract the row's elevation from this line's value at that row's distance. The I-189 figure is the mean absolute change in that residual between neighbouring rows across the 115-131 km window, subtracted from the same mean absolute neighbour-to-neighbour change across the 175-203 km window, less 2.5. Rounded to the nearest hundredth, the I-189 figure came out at -2.34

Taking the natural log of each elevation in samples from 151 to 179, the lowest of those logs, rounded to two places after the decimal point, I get 3.32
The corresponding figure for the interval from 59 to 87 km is 3.49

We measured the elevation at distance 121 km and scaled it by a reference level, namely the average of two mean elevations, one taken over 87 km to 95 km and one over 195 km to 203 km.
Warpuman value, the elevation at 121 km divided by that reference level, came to 1.00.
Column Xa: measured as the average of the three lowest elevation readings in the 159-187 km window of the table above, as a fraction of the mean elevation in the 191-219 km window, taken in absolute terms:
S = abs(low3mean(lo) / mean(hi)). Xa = 1.03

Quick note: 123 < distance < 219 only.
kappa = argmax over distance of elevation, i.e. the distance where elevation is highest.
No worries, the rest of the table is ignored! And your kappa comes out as 125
